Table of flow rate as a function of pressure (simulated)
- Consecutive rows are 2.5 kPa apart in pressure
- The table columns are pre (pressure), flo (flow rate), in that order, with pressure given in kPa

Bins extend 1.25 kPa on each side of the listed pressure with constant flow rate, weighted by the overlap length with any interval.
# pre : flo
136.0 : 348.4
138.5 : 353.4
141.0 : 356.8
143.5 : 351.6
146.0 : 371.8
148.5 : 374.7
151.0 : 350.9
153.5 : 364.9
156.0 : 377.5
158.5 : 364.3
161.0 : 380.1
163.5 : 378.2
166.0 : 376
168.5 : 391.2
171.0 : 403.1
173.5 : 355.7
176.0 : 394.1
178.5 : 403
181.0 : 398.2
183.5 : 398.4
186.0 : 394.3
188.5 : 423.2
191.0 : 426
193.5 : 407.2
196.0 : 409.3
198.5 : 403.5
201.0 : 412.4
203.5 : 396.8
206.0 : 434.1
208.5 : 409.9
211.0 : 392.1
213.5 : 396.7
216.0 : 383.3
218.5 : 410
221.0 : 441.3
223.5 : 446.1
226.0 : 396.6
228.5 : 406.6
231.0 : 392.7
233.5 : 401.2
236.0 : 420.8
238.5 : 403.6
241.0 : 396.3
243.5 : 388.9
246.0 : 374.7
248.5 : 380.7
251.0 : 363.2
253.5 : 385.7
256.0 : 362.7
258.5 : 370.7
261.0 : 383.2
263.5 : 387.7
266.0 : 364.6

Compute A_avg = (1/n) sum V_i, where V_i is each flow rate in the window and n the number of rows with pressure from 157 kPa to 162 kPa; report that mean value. 372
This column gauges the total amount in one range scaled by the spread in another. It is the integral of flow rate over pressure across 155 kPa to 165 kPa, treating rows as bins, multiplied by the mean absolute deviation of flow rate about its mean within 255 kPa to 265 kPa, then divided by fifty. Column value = 703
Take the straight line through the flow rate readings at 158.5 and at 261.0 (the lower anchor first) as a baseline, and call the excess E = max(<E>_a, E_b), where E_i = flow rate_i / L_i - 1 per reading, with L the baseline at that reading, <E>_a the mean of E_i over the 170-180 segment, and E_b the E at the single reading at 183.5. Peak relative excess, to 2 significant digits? 0.080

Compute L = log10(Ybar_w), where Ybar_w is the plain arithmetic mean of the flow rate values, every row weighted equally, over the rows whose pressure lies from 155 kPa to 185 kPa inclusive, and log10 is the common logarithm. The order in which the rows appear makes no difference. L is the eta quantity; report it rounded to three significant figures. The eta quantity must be 2.59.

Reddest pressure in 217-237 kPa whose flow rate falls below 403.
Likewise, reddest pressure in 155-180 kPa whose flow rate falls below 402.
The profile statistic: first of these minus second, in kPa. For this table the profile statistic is 57.5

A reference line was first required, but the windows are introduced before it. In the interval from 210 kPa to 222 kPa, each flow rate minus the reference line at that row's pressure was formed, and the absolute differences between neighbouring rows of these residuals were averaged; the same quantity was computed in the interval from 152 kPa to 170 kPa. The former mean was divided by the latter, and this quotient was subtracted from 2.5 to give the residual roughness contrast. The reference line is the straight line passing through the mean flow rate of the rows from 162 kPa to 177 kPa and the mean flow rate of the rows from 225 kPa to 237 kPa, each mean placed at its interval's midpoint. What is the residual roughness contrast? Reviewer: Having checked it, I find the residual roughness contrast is 0.7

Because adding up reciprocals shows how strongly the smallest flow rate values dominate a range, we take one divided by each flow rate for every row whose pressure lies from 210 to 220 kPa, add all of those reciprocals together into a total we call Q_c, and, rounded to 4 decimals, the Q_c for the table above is 0.0101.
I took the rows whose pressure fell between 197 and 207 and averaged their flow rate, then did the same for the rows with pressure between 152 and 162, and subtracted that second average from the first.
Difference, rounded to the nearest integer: 40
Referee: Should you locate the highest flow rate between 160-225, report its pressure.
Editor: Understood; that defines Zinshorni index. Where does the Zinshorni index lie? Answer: 223.5 kPa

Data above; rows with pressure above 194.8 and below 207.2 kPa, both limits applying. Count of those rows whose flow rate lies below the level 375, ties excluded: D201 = 0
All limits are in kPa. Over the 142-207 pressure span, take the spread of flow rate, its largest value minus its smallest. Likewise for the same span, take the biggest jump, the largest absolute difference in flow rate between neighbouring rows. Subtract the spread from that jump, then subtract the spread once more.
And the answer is -119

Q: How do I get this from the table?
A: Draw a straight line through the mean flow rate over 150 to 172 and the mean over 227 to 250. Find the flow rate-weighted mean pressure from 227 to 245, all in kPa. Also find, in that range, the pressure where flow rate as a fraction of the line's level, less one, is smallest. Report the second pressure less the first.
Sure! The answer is 7.5 kPa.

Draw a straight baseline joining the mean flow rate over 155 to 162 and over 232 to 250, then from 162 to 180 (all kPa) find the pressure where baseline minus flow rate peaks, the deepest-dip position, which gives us 173.5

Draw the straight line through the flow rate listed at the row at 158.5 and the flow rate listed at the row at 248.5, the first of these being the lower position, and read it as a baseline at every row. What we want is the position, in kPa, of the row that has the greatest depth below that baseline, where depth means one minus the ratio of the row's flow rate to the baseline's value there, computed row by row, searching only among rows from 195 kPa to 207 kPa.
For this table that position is 203.5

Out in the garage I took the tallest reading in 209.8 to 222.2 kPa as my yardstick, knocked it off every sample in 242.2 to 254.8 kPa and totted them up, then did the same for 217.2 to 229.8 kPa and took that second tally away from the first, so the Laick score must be -207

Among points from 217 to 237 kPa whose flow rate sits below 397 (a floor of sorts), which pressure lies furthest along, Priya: 231.0 kPa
